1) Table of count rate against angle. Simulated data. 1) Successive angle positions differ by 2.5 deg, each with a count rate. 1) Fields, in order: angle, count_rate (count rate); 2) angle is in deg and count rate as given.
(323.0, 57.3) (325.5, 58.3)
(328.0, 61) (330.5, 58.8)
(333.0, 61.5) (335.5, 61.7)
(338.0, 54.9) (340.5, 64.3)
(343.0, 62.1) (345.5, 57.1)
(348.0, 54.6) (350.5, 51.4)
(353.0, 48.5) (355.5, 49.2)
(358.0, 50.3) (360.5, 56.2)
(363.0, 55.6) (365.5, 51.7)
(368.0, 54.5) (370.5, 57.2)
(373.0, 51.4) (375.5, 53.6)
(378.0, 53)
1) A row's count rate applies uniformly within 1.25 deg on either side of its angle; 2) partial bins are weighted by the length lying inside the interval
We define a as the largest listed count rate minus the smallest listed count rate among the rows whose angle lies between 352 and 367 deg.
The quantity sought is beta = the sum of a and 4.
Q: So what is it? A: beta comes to 11.7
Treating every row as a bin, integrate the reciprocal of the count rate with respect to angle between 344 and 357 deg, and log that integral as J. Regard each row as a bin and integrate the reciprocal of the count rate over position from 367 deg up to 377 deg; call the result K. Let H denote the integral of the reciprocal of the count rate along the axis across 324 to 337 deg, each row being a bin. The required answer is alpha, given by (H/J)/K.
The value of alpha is 4.7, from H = 0.216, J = 0.25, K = 0.185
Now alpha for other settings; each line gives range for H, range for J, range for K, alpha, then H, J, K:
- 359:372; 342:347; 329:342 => 13.0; 0.237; 0.08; 0.216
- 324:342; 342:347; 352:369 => 10.9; 0.300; 0.08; 0.326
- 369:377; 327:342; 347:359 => 2.5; 0.148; 0.25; 0.237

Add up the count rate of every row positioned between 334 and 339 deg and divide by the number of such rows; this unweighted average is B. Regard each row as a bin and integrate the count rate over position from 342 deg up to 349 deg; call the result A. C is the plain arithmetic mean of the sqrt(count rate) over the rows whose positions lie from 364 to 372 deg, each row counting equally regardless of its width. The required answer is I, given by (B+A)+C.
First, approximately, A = 405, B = 58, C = 7.38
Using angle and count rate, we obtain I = 471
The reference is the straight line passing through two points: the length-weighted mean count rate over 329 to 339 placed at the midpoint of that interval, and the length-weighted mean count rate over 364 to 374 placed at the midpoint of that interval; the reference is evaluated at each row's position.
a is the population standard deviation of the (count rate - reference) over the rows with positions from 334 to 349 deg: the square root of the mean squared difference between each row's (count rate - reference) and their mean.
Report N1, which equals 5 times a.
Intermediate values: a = 3.5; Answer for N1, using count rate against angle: 17.7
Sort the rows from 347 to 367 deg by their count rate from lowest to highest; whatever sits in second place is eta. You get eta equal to 49.2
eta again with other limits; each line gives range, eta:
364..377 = 51.7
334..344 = 61.7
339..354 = 51.4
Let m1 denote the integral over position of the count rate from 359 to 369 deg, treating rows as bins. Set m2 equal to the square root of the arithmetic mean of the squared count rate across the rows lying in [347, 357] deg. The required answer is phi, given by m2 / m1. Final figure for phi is 0.094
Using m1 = 544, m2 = 51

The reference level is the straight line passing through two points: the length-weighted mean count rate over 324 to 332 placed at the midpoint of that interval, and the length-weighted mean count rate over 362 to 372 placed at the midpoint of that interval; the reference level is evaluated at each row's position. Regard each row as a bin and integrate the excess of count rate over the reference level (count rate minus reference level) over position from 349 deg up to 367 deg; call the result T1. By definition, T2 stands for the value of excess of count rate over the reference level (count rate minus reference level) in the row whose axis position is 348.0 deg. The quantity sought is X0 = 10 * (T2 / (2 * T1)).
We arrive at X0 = 0.17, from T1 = -69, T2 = -2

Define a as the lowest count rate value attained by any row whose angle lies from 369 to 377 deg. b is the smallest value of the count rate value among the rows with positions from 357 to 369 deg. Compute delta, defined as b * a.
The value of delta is 2585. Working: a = 51.4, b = 50.3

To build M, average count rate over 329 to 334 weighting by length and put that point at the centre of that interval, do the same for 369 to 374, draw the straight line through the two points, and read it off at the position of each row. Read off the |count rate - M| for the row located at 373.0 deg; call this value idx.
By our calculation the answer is 2.8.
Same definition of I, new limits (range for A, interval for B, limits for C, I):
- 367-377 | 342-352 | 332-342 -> 605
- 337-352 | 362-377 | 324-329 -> 921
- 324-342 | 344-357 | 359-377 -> 1141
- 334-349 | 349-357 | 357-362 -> 945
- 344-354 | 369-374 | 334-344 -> 594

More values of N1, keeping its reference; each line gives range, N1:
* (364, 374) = 12.2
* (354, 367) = 15.7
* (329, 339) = 12.8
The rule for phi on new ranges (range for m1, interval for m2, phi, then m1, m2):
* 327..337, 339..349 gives 0.098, 606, 60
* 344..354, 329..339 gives 0.111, 532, 59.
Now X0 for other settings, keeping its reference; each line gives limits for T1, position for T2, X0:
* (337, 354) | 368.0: 0.01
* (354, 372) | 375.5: 0.00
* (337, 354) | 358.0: 1.61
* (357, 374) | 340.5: -2.12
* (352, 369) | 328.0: -0.15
